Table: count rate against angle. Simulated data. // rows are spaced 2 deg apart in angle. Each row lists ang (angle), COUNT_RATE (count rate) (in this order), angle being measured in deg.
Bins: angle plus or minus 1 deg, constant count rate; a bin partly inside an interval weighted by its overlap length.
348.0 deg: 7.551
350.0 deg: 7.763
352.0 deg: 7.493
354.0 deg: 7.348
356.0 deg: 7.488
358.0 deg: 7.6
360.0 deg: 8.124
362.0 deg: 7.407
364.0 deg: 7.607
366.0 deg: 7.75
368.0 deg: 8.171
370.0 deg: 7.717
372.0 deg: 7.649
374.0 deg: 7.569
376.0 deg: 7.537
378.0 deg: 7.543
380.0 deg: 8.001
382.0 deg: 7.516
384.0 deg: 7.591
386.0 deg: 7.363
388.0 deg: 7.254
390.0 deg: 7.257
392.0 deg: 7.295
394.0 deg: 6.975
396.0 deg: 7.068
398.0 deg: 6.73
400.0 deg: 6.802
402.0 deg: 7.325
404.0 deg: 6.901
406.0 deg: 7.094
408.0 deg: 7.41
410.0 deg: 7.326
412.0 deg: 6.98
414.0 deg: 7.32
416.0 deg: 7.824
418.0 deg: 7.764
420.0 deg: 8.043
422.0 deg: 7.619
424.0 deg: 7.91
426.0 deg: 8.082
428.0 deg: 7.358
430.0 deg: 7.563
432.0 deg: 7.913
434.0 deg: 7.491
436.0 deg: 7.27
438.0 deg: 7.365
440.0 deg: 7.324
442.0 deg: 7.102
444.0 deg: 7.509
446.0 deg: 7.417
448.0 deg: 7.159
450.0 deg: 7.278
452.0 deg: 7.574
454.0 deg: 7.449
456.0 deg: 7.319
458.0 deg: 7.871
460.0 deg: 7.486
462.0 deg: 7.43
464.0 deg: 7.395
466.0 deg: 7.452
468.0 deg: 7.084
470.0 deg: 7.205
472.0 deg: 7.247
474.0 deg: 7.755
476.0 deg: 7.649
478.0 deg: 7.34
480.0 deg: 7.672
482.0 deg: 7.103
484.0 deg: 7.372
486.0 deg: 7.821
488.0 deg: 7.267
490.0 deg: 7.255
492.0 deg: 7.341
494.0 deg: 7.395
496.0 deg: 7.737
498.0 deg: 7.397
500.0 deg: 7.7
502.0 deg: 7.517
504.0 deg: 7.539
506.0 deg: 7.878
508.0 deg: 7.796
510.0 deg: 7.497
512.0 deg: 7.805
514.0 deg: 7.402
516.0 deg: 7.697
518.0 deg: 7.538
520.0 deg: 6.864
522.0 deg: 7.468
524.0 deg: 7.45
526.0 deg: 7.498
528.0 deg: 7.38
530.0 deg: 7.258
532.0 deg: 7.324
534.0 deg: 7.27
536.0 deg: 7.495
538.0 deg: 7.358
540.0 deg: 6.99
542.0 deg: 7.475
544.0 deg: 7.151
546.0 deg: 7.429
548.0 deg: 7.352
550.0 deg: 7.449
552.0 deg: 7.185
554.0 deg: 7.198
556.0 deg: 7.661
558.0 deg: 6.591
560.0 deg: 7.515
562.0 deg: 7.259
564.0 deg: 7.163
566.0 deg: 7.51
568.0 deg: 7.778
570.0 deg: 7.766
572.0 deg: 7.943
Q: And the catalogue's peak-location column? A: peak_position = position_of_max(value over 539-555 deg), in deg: 542.0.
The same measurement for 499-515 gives 506.0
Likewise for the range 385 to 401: 386.0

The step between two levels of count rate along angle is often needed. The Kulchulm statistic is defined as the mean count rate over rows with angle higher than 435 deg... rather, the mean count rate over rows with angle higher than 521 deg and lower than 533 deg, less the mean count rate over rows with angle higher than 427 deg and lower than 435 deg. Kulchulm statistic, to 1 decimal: -0.2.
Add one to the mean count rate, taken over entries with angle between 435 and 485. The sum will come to 8.39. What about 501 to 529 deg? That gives 8.52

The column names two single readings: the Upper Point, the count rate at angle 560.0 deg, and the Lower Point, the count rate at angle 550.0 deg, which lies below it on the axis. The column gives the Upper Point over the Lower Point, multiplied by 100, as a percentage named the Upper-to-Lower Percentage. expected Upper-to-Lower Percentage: 101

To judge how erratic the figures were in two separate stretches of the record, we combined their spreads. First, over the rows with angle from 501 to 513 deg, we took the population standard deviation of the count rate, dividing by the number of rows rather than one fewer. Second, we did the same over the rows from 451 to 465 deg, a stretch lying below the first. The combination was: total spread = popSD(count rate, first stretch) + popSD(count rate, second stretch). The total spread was 0.32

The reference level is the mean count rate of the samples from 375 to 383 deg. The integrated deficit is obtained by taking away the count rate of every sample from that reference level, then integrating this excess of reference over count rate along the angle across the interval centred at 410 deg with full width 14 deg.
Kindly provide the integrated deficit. 5.4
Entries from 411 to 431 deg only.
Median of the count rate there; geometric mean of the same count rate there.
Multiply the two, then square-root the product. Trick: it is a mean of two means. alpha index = 7.67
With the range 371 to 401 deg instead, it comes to 7.35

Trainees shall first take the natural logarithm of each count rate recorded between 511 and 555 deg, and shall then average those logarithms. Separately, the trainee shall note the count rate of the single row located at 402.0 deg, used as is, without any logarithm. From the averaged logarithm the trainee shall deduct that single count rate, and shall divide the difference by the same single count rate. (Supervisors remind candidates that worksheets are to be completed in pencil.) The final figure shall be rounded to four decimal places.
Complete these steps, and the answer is -0.7275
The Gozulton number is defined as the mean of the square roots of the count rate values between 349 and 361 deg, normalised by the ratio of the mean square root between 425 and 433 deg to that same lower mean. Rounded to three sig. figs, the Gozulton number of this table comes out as 2.75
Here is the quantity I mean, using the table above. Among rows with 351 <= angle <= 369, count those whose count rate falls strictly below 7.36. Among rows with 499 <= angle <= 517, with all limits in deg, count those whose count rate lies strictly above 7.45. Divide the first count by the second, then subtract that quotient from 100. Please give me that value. 99.9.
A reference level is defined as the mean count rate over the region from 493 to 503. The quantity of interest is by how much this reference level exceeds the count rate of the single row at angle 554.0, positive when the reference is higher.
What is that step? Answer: 0.35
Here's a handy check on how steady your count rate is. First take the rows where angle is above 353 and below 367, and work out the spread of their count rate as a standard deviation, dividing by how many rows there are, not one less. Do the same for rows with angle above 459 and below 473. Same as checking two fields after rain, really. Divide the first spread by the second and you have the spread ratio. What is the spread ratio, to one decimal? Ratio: 1.7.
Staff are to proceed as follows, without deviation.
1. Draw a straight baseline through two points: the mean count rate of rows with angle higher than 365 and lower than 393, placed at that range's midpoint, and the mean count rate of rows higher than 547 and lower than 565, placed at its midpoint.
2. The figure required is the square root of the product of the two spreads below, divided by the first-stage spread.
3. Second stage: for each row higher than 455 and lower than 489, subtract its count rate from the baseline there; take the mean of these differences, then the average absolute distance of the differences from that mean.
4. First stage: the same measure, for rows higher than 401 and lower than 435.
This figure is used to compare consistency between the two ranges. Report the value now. 0.79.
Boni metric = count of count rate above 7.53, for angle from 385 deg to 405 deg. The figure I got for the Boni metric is 0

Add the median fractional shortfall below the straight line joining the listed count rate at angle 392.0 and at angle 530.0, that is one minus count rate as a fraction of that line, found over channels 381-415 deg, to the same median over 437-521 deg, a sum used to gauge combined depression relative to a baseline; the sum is -0.015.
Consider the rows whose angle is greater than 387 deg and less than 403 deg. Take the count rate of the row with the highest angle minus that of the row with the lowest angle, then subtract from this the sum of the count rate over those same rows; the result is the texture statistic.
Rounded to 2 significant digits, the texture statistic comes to -57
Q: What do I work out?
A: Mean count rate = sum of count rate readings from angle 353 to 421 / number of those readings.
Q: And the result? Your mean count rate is 7.45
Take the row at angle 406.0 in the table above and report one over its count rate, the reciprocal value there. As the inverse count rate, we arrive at 0.141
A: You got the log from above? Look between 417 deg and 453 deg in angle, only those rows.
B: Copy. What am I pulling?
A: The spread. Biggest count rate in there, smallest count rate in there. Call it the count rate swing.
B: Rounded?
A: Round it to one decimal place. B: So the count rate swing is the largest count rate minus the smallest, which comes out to 1.0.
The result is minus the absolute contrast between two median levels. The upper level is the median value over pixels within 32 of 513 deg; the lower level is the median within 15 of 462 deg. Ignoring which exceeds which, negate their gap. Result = 0.00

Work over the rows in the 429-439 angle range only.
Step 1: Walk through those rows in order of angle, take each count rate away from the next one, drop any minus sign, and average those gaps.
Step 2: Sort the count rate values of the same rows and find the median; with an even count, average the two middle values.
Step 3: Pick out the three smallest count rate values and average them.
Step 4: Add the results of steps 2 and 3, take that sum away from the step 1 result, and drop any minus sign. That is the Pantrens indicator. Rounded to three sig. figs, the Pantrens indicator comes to 14.6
